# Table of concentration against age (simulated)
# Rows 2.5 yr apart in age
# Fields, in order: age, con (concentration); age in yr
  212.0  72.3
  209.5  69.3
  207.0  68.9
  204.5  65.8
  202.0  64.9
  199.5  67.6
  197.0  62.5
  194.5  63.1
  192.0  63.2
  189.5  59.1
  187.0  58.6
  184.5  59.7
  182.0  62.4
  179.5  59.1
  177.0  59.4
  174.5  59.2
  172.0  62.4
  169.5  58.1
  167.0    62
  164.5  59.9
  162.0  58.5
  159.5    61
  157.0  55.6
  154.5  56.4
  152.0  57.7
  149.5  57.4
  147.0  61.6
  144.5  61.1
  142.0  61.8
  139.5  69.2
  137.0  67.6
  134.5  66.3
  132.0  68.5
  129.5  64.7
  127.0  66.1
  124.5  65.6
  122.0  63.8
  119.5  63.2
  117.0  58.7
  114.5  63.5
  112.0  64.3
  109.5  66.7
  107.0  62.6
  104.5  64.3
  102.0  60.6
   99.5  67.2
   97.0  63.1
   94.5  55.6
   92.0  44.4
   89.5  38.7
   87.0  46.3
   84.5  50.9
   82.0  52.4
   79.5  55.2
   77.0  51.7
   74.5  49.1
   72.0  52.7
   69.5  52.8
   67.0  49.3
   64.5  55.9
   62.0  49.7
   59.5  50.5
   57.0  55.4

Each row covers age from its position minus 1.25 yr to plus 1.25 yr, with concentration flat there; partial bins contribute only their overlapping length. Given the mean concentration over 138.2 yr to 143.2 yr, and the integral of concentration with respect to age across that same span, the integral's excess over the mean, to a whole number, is 262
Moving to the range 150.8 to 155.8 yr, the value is 228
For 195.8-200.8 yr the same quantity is 260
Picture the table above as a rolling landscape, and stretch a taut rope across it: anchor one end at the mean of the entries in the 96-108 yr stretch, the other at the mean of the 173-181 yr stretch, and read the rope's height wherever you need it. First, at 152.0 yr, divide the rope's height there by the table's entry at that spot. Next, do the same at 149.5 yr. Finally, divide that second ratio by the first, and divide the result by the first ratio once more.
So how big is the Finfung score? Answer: 0.96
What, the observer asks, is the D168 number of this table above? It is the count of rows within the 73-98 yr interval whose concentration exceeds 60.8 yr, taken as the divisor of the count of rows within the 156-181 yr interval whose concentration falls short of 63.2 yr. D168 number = 10.0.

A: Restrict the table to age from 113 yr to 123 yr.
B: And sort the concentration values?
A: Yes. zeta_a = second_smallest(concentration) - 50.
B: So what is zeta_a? 13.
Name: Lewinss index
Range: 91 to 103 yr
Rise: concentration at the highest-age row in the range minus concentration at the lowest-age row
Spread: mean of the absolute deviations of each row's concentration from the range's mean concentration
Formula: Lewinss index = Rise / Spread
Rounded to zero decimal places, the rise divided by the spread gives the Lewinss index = 2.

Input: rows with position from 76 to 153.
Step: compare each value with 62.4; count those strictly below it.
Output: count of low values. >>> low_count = 15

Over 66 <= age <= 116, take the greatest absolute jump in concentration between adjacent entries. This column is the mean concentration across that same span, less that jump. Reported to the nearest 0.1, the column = 44.4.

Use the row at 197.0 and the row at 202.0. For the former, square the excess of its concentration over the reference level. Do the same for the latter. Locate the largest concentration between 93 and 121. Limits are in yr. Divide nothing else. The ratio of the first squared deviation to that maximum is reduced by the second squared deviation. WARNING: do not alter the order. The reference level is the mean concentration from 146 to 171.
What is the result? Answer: -37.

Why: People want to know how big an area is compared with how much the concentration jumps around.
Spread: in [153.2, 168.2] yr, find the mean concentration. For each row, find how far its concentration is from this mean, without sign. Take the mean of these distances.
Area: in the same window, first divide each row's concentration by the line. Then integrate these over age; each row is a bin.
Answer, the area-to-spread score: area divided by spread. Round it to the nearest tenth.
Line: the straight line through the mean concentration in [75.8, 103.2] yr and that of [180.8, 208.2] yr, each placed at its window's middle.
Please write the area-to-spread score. 7.1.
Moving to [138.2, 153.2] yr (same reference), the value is 5.8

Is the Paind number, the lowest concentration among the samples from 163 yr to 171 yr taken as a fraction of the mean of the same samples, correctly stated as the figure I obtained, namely 0.968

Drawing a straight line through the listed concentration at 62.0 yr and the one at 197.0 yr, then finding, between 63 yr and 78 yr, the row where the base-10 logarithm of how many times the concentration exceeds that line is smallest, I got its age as 74.5 yr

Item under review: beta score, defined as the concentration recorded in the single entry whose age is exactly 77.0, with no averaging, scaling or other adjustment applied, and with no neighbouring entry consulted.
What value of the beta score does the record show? 51.7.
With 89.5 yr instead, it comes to 38.7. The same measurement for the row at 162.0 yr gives 58.5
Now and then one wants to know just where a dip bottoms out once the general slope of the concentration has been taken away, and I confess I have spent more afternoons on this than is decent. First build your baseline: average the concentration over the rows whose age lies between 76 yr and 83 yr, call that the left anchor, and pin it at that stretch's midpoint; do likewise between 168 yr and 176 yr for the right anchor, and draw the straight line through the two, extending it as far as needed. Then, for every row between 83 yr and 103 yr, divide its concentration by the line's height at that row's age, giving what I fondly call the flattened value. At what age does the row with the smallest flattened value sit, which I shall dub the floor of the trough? 89.5 yr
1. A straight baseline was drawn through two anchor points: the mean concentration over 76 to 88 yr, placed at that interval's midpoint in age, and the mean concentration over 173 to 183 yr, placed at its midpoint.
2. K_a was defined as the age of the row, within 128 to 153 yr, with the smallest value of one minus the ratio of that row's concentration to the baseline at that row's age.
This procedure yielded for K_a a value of 132.0 yr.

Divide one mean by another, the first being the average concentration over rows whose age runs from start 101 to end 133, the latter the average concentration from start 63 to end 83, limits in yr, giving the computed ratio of 1.22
